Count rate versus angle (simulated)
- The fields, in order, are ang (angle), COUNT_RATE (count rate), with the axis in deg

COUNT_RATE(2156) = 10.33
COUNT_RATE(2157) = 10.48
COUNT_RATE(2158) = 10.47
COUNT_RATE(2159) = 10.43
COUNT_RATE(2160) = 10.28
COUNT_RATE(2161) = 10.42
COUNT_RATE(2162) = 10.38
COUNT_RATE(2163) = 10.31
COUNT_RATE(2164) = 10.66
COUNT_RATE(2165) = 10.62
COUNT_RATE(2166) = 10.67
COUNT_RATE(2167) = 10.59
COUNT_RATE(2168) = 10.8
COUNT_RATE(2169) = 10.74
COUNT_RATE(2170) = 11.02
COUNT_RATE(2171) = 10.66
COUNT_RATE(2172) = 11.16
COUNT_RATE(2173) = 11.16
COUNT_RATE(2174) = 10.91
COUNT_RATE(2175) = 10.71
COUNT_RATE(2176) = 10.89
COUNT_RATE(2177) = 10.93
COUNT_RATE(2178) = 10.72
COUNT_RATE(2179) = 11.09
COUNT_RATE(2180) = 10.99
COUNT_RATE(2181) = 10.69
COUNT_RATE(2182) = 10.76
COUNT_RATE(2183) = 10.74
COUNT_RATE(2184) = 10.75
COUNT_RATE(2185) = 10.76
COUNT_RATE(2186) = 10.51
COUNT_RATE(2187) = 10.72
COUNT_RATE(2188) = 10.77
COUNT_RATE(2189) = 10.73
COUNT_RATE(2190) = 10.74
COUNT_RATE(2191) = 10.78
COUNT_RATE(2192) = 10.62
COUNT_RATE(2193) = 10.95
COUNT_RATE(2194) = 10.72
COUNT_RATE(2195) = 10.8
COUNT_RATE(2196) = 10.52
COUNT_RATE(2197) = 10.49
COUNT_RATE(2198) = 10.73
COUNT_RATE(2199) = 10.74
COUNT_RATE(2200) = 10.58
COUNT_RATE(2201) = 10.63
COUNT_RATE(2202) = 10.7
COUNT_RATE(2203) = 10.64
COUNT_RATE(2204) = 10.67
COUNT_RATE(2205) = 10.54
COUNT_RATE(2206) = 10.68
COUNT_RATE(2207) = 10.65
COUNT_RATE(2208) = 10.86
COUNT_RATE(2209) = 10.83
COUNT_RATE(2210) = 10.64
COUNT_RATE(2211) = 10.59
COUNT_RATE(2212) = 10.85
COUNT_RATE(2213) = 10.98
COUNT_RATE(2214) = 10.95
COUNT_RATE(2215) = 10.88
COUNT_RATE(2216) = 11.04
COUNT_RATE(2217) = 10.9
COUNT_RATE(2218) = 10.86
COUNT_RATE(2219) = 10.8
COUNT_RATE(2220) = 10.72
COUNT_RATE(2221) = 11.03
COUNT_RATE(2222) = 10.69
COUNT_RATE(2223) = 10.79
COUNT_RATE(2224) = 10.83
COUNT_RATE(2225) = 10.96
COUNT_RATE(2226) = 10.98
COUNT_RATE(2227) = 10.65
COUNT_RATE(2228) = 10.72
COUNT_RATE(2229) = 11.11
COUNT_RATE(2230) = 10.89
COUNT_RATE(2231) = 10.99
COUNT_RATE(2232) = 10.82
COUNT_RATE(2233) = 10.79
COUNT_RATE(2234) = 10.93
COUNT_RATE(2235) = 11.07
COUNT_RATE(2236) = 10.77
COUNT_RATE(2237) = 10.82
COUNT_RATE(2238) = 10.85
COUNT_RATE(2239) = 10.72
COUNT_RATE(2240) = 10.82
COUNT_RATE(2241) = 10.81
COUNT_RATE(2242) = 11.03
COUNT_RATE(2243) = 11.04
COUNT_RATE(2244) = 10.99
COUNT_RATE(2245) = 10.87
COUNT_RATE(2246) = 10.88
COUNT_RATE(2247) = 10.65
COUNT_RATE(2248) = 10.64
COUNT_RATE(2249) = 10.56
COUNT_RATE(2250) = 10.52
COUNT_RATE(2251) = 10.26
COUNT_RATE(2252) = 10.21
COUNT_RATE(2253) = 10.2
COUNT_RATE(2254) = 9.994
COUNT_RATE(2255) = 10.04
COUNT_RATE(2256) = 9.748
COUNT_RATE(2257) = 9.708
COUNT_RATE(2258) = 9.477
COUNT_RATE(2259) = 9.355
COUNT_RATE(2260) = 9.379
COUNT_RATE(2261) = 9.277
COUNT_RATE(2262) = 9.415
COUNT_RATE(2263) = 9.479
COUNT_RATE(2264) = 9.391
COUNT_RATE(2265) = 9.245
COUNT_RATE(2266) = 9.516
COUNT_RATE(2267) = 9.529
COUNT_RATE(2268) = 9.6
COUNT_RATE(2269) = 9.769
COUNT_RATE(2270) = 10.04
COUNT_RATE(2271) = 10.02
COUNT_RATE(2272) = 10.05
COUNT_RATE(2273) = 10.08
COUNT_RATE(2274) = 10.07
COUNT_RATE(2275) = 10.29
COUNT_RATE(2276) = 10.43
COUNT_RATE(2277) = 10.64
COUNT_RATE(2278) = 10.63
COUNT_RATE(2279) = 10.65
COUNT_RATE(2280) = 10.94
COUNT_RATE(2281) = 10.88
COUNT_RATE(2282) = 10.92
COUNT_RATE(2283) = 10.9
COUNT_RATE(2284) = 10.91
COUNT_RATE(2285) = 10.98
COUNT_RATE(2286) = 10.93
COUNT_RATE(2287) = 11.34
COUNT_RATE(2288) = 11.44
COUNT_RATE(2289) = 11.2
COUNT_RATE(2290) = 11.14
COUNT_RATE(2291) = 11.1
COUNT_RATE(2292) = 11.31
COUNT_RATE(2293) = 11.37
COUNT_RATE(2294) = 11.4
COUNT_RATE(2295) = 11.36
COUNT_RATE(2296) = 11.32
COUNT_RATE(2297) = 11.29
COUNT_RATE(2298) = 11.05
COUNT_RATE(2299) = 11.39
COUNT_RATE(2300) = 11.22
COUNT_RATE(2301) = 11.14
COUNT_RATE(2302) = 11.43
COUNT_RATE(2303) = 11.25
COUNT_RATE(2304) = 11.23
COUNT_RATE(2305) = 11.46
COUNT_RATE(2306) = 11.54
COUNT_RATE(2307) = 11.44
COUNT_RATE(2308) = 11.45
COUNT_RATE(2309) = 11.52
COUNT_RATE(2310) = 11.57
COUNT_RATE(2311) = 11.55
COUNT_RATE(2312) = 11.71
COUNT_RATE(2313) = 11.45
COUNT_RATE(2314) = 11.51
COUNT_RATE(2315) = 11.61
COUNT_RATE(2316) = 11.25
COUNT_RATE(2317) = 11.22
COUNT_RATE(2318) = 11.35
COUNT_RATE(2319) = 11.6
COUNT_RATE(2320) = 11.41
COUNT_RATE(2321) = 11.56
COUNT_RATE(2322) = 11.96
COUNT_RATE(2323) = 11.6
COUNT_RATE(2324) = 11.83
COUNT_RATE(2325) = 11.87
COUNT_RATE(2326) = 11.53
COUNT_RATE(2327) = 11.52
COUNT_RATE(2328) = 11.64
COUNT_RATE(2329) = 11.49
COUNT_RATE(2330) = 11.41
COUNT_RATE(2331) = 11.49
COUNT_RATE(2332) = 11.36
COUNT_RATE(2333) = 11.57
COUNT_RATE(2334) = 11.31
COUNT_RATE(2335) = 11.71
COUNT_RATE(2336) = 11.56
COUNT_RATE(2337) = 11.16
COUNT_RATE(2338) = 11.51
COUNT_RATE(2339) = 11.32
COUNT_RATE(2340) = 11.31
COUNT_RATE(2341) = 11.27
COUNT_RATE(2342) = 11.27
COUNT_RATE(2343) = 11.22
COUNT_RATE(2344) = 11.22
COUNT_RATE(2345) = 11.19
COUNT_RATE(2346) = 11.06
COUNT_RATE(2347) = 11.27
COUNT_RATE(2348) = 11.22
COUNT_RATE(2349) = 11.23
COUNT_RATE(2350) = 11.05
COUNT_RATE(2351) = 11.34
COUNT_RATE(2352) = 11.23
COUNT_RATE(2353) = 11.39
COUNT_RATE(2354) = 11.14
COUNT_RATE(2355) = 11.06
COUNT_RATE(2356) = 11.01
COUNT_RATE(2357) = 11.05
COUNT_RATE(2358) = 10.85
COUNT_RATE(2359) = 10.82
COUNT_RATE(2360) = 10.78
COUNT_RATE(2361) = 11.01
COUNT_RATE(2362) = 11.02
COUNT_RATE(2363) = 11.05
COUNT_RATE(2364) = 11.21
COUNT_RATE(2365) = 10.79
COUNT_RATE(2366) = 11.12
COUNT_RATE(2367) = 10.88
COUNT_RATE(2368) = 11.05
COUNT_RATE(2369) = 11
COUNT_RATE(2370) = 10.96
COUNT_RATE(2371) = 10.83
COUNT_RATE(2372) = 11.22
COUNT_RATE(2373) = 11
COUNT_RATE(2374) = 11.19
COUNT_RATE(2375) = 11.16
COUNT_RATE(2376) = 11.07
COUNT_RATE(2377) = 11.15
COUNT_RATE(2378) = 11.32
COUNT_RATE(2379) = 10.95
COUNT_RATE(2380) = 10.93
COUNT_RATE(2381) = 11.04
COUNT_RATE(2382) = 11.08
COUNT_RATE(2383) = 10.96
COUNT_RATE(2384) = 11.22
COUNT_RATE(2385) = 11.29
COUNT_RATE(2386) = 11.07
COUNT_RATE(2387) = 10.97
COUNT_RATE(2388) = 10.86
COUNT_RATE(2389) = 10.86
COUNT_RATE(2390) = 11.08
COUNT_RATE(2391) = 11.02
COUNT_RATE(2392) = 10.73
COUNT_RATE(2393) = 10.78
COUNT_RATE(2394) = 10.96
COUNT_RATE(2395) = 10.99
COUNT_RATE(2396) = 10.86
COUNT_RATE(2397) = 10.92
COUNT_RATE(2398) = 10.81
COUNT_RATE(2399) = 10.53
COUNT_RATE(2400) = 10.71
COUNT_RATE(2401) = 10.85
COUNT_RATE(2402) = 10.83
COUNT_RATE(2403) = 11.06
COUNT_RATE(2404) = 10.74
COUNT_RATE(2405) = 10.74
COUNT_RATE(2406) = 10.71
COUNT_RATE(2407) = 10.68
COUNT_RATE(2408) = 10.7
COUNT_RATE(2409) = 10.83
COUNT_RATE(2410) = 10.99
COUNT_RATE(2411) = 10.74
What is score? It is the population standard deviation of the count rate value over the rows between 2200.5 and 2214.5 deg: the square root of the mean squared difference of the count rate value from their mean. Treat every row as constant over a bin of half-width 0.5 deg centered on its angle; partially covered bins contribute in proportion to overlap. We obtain 0.13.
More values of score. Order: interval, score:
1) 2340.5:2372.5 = 0.16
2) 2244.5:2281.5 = 0.52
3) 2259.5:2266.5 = 0.09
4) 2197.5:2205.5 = 0.07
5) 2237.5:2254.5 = 0.31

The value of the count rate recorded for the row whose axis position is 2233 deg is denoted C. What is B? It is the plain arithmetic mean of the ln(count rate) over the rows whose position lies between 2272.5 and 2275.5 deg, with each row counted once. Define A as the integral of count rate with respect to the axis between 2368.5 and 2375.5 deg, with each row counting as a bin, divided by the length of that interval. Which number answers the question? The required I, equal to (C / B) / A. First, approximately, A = 11.1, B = 2.317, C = 10.79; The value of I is 0.42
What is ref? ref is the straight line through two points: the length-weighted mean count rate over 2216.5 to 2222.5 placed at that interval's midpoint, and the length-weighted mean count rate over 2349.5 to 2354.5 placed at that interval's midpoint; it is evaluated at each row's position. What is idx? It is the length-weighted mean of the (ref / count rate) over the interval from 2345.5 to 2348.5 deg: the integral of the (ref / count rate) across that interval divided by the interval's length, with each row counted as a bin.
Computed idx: 1.00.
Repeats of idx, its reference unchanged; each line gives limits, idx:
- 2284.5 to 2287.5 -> 1.00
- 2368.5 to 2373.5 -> 1.03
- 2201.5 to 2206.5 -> 1.01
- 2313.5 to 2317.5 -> 0.98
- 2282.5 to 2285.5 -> 1.01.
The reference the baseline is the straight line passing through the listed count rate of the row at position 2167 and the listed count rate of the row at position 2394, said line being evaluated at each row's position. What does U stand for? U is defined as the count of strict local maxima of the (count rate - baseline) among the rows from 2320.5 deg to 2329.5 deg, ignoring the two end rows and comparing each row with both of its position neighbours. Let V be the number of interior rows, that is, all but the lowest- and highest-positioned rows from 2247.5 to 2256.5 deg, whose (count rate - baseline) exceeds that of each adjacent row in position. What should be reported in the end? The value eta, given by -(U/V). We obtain -3.0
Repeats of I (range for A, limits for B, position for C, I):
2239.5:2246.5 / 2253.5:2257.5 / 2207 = 0.43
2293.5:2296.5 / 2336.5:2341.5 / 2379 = 0.40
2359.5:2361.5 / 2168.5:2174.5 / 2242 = 0.42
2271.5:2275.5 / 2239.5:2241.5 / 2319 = 0.48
